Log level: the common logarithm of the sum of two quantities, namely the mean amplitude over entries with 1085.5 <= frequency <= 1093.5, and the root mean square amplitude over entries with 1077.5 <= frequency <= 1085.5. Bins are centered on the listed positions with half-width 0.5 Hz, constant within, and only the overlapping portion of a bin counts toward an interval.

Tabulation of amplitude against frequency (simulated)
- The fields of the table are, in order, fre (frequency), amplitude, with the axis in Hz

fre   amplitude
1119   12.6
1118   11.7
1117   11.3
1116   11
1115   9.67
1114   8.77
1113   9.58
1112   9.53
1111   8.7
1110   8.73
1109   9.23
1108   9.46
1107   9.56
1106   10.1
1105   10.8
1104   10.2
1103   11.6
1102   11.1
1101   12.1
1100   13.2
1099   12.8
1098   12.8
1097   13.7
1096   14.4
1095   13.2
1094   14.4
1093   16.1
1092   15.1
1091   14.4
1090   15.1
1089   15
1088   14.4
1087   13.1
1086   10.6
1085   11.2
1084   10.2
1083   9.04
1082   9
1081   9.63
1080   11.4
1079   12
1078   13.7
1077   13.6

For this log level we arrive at 1.40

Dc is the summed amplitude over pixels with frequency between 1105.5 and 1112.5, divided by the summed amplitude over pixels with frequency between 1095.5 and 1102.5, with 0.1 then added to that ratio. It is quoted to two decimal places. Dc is 0.82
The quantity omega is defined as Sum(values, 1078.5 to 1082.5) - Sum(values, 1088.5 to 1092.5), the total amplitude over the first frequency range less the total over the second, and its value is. -18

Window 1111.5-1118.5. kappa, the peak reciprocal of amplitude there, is 0.114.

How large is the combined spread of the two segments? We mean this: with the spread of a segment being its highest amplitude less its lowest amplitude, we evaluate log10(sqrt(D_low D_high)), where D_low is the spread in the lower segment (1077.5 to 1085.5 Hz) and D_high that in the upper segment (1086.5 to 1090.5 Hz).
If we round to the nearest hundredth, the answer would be 0.49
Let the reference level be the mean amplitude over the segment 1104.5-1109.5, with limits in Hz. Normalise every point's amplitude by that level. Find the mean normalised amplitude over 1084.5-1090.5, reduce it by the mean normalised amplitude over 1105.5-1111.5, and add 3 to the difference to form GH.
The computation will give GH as 3.4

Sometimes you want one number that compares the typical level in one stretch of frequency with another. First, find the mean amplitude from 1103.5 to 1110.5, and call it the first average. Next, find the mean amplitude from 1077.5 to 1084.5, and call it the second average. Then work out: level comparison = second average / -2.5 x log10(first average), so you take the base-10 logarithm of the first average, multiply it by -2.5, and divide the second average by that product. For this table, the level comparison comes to -4.3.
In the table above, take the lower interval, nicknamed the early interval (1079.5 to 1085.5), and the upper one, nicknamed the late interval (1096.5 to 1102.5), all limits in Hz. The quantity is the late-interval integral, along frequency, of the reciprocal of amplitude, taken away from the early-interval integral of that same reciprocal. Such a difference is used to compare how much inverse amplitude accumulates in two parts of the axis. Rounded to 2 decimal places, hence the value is 0.12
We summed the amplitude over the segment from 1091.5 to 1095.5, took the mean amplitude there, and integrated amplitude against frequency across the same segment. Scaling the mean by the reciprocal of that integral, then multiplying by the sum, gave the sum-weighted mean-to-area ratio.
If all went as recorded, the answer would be 14.7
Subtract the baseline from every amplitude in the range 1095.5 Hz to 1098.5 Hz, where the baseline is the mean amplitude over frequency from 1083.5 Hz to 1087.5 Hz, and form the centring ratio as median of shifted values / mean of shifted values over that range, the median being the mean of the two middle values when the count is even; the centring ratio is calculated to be 1.0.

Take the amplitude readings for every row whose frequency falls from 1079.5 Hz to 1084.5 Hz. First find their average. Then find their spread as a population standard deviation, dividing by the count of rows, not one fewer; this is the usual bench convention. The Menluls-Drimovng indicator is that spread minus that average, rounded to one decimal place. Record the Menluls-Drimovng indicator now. -9.0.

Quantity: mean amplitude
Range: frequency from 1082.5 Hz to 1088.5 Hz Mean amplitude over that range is 11.4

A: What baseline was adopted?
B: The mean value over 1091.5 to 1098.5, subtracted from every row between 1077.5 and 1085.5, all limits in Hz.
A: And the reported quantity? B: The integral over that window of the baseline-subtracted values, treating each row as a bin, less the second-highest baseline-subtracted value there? -26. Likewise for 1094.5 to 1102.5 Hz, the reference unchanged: -10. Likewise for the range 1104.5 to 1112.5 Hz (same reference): -34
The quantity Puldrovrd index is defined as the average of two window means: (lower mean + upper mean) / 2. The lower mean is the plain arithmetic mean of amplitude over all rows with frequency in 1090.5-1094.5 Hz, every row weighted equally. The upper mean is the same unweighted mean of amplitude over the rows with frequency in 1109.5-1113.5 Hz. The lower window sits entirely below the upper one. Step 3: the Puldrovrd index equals 12.1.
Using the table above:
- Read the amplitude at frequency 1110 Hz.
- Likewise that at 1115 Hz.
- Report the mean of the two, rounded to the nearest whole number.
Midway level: 9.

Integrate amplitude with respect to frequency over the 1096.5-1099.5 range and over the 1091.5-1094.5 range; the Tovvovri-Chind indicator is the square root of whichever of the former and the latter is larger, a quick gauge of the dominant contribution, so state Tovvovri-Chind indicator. 6.8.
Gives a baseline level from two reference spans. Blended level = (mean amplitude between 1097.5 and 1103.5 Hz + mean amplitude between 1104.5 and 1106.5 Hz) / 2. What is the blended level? 11.4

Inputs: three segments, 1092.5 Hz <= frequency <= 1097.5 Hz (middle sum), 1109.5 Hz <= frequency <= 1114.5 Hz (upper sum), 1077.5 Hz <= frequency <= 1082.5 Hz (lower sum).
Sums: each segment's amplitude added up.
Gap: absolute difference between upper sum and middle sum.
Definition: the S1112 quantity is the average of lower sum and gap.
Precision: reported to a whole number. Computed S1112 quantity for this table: 41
